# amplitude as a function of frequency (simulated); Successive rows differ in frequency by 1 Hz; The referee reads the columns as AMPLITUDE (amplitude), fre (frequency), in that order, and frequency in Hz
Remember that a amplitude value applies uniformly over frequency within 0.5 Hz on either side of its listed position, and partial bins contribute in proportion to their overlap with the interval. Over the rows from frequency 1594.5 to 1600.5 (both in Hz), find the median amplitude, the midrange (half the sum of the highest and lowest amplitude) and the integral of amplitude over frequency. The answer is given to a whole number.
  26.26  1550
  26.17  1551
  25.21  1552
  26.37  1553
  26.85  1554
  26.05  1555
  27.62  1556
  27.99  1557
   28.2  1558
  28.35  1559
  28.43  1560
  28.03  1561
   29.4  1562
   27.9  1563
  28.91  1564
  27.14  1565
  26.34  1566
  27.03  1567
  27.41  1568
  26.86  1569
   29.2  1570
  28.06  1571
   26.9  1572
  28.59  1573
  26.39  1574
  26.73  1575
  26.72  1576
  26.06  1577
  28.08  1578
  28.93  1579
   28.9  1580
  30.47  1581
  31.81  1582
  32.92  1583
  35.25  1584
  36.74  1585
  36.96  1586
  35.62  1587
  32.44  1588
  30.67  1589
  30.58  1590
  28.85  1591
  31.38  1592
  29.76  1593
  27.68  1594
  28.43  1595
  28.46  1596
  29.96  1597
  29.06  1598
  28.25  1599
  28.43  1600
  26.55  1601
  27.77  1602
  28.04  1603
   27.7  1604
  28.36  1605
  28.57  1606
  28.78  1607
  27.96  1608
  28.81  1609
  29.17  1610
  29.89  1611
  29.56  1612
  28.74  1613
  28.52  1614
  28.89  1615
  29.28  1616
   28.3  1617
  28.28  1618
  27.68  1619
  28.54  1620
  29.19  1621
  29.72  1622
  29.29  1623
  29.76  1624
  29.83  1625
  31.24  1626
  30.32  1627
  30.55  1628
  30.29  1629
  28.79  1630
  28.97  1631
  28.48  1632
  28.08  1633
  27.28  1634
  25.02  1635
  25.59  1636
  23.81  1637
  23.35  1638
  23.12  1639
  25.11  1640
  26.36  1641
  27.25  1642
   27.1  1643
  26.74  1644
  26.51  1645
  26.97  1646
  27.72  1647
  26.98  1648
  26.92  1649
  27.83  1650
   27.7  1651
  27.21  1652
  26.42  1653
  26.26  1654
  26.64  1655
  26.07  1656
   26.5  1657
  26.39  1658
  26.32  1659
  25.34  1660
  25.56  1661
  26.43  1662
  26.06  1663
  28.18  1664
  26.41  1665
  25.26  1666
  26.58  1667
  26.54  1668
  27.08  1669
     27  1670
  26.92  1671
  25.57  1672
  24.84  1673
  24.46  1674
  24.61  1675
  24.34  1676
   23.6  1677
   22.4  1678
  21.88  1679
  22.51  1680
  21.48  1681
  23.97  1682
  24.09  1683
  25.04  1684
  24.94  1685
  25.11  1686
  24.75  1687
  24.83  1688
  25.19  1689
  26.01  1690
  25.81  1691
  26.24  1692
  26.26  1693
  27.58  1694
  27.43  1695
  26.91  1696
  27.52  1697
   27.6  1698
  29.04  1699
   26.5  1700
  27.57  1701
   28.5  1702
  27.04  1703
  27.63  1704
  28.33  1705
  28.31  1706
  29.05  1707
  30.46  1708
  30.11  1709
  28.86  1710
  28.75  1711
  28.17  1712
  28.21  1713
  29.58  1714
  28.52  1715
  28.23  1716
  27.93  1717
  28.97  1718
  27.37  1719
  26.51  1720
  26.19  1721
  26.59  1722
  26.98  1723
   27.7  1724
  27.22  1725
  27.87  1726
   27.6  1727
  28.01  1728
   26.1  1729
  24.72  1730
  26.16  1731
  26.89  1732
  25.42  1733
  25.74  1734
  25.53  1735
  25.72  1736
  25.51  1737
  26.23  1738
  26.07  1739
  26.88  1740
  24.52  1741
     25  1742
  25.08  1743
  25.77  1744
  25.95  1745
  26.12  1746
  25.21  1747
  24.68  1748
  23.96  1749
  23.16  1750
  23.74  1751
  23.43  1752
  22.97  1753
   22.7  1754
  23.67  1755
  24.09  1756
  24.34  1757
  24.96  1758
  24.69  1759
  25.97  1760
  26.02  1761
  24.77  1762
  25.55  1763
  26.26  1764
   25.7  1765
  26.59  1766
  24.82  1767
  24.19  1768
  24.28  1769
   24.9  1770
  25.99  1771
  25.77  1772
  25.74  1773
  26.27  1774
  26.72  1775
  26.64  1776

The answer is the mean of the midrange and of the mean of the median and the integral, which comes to 65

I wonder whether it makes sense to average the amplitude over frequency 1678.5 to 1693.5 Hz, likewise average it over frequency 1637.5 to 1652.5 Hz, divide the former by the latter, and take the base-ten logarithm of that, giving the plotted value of -0.033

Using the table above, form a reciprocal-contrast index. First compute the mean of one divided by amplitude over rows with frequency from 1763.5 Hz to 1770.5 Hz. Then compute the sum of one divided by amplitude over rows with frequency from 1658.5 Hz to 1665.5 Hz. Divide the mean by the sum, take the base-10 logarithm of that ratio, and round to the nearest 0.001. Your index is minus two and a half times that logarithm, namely 2.067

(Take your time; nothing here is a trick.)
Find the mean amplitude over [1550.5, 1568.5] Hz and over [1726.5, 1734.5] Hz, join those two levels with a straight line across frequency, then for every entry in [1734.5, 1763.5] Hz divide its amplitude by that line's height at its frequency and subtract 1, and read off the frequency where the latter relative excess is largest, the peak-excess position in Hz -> 1740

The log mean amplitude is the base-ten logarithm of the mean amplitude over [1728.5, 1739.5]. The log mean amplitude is 1.41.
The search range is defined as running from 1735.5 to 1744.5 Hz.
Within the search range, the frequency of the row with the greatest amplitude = 1740 Hz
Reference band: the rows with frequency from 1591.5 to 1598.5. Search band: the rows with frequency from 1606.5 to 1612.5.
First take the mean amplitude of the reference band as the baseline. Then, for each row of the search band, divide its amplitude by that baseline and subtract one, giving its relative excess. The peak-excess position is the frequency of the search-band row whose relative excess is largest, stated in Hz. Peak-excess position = 1611 Hz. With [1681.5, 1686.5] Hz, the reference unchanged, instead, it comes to 1686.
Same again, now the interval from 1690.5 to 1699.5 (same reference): 1699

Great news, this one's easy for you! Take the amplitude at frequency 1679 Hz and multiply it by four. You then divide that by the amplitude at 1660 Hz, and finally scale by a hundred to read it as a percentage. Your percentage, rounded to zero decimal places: 345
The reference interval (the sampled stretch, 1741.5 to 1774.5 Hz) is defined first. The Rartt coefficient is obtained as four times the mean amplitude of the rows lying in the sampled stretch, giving 100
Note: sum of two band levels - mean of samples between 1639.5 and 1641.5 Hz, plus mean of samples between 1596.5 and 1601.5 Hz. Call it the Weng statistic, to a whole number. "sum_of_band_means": 54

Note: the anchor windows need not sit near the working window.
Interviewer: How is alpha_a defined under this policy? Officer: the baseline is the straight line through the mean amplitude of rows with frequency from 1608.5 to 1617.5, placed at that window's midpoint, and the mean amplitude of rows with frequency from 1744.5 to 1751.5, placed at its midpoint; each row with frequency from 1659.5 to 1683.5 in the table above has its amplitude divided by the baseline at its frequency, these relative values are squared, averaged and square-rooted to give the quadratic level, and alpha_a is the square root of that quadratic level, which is 0.96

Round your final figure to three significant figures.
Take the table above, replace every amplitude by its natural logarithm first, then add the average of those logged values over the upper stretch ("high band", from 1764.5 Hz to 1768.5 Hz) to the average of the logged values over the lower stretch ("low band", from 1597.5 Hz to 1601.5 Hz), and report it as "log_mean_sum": 6.57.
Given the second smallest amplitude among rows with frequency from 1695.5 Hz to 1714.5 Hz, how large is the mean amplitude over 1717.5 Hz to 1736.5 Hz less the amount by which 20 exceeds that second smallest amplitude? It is 34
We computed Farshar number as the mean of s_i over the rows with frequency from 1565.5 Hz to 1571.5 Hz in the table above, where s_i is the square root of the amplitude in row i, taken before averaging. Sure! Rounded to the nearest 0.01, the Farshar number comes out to 5.24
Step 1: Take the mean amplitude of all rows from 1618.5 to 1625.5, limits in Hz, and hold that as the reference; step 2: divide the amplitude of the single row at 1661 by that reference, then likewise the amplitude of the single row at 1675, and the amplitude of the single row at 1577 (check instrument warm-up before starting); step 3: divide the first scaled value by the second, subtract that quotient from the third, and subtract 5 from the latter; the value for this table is -5.14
